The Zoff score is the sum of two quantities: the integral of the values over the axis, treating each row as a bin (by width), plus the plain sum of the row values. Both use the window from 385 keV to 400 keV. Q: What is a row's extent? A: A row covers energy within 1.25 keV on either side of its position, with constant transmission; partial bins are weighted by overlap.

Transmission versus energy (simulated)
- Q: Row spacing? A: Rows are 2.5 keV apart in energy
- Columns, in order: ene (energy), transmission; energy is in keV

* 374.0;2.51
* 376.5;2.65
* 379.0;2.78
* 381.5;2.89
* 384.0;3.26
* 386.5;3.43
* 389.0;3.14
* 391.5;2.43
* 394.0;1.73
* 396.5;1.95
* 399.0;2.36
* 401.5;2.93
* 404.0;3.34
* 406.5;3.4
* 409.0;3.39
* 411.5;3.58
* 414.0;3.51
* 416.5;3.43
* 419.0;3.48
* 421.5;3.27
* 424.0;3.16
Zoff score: 53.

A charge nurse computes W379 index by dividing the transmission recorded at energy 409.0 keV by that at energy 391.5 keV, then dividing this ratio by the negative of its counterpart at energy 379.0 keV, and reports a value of -0.50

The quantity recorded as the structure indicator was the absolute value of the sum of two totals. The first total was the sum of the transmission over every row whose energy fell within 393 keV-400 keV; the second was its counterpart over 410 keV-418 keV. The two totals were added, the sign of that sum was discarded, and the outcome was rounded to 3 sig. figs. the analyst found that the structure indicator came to 16.6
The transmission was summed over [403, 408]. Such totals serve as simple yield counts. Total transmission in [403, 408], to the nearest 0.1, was 6.7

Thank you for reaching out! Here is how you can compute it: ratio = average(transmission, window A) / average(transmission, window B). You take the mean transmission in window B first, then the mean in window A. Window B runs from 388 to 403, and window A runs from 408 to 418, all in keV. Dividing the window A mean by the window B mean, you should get 1.4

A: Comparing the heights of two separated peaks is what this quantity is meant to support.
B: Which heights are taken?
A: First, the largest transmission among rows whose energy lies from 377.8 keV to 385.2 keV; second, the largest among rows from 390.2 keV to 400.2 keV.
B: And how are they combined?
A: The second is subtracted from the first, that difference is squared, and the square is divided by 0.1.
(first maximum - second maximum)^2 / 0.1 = 6.9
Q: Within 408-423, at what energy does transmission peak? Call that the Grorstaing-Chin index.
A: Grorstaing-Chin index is 411.5 keV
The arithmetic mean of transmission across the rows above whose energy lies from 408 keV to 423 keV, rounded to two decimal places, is 3.44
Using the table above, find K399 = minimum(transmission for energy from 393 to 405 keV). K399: 1.73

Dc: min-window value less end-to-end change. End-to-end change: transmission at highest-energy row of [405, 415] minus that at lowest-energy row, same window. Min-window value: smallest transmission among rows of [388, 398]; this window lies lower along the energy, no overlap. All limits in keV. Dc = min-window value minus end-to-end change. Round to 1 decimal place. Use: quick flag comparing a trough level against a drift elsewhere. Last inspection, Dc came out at 1.6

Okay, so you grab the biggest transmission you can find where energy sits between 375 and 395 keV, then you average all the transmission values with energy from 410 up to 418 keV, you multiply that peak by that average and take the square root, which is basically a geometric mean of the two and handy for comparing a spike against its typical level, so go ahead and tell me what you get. 3.5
